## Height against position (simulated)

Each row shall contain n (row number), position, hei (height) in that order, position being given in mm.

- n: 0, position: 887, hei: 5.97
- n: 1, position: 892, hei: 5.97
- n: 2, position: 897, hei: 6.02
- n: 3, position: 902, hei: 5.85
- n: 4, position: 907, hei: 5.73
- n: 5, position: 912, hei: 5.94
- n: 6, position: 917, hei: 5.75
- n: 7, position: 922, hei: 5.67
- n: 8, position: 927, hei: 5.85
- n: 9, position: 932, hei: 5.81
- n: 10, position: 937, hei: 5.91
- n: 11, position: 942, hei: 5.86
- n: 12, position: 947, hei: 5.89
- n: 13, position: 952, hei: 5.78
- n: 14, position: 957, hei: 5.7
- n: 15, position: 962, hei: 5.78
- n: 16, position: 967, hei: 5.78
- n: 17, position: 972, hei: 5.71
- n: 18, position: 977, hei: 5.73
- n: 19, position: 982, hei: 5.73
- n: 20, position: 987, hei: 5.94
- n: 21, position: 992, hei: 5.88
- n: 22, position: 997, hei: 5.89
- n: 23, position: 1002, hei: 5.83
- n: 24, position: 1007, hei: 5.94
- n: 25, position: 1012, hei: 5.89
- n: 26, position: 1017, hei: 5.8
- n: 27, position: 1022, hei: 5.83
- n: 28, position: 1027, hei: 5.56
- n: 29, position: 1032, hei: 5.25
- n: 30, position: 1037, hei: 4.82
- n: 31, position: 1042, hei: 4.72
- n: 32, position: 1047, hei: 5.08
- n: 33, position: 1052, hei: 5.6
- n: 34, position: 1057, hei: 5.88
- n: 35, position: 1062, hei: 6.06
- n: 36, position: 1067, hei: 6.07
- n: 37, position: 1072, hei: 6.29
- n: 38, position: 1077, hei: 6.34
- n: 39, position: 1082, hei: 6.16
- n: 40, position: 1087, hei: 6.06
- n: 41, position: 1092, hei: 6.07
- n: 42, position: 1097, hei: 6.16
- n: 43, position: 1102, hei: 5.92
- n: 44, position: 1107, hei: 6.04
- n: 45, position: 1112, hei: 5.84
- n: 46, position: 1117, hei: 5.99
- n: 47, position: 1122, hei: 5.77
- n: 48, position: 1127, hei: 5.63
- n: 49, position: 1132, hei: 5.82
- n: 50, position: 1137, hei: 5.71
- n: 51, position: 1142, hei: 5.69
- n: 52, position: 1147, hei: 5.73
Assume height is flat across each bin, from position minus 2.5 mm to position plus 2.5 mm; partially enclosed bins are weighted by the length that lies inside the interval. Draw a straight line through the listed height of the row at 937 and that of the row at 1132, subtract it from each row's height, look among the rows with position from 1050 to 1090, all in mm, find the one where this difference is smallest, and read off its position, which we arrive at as 1052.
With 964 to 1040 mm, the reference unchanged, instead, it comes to 1037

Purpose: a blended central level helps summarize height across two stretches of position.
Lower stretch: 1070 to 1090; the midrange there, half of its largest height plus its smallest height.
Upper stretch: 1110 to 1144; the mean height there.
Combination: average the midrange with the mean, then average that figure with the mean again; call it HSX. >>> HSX 5.88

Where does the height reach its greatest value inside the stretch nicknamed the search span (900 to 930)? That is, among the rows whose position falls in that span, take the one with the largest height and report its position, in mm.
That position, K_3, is 912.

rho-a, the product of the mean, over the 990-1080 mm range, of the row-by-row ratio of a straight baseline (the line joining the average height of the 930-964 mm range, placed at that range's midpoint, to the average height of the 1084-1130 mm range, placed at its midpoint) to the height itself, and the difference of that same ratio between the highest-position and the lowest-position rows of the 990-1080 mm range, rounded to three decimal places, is -0.064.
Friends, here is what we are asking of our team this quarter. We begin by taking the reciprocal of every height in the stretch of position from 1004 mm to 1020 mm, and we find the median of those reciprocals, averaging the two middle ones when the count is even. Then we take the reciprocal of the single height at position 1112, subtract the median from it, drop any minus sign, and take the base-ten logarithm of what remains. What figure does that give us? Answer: -2.84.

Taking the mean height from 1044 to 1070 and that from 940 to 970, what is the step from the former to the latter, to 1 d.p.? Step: 0.1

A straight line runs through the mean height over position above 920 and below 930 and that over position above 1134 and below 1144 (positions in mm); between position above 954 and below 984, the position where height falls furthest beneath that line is 957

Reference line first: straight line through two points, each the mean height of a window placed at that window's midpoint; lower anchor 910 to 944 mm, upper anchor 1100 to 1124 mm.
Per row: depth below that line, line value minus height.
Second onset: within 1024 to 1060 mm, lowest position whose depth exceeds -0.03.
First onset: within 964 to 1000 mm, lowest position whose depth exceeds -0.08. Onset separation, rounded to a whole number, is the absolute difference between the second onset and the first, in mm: 60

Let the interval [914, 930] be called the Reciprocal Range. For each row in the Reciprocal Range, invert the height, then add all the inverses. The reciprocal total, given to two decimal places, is 0.52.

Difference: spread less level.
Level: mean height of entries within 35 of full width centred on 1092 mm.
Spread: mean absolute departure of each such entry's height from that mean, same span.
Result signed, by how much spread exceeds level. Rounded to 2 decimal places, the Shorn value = -6.01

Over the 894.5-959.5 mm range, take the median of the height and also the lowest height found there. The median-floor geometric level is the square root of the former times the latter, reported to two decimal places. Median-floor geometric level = 5.76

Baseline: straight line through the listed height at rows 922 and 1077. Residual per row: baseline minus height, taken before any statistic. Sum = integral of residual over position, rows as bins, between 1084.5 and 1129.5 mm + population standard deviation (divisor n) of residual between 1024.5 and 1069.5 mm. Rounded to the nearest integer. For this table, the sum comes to 24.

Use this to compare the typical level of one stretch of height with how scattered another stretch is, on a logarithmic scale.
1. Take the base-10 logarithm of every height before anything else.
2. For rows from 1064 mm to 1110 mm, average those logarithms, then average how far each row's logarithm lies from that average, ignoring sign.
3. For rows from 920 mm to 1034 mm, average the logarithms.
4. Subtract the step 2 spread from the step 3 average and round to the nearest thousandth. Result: 0.755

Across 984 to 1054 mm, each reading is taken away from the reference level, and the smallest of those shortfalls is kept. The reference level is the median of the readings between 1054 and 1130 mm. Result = 0.12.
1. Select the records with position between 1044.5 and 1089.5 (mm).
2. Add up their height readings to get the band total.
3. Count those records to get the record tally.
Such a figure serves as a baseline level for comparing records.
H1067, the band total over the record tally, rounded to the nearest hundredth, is 5.95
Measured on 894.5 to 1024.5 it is 5.83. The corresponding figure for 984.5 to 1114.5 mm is 5.80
